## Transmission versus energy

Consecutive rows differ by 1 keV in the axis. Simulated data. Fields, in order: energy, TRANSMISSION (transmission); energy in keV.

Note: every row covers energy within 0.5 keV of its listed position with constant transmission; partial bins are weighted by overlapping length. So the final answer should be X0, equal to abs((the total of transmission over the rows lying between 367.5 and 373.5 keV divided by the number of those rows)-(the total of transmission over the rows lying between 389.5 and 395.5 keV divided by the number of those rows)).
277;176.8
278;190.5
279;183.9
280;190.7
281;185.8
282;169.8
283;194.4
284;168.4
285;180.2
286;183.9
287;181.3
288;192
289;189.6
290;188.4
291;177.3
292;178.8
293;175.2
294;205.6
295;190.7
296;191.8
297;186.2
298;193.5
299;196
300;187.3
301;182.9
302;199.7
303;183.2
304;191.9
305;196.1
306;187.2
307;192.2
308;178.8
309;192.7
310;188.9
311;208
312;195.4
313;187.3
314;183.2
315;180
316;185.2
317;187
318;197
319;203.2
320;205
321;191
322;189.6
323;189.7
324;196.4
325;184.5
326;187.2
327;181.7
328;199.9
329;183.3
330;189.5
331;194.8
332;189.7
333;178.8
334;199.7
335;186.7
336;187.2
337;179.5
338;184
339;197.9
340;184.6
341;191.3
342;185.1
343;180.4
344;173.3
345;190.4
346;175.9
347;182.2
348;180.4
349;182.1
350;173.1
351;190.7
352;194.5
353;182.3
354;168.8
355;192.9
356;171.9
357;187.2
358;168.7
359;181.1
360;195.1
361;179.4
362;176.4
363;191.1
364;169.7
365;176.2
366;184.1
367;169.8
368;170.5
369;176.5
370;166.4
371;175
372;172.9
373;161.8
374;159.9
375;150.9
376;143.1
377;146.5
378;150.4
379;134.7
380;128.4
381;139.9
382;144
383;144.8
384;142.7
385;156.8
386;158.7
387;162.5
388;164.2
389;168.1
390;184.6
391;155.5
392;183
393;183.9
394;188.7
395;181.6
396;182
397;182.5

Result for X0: 9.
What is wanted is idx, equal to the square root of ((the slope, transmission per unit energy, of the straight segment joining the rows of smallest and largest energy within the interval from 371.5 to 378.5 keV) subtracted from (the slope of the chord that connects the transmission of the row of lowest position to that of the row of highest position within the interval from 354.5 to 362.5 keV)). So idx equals 1.18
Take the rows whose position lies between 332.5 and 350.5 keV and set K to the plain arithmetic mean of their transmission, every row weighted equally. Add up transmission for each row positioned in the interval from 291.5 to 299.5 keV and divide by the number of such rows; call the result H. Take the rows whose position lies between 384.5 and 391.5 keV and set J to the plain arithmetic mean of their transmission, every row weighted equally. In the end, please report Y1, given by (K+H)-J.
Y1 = 209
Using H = 190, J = 164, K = 184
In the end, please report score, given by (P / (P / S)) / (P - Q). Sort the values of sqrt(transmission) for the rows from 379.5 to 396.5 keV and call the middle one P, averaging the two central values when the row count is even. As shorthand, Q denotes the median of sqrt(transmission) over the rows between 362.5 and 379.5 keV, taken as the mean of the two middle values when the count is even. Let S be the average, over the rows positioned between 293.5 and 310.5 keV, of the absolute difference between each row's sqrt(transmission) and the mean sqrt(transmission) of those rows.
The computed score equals -0.6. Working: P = 12.75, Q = 13.0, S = 0.18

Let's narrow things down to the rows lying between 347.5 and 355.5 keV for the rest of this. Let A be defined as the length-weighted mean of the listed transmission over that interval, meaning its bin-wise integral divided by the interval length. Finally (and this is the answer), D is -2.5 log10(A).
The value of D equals -5.66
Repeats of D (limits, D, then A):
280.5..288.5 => -5.65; 182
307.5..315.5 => -5.69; 189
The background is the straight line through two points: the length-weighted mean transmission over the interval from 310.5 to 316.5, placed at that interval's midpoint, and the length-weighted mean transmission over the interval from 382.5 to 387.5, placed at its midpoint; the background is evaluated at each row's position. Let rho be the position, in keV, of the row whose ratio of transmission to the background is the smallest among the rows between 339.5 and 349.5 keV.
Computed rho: 344 keV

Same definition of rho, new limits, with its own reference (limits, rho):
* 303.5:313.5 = 308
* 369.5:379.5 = 379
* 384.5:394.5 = 385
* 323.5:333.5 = 327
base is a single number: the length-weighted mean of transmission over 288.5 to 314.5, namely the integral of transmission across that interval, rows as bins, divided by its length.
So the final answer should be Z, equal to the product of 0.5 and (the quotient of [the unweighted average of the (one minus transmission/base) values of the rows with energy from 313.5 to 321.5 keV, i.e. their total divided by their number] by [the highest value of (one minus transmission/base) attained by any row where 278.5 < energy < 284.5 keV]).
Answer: -0.05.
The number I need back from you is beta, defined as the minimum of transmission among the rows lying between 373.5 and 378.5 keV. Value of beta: 143.1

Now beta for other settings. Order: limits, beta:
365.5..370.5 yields 166.4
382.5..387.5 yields 142.7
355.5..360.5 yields 168.7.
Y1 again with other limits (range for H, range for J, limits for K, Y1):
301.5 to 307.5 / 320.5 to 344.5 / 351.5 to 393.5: 171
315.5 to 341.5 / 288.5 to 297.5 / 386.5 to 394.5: 177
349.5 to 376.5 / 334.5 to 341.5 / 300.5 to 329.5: 178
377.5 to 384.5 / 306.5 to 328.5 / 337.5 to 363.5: 133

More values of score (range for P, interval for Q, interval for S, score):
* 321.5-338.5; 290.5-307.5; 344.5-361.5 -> -2.0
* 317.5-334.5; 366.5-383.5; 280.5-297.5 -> 0.2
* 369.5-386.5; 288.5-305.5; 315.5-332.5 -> -0.1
